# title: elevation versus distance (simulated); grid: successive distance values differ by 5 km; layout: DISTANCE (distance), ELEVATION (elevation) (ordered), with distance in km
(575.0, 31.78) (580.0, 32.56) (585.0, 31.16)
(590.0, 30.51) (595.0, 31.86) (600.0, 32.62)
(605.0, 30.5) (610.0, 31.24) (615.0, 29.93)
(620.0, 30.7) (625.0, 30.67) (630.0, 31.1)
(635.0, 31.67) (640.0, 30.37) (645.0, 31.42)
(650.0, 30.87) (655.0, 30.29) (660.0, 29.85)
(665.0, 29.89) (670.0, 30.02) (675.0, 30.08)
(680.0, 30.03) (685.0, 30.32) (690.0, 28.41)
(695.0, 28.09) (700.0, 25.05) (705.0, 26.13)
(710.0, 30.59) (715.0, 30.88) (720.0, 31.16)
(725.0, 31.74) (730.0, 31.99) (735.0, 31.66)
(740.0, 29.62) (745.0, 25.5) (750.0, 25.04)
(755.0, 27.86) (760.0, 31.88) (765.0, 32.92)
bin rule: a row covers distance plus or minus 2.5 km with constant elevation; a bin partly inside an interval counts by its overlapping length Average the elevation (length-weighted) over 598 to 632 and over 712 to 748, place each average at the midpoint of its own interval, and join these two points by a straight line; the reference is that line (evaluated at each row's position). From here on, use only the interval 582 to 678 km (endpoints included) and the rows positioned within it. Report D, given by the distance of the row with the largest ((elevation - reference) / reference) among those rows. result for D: 600.0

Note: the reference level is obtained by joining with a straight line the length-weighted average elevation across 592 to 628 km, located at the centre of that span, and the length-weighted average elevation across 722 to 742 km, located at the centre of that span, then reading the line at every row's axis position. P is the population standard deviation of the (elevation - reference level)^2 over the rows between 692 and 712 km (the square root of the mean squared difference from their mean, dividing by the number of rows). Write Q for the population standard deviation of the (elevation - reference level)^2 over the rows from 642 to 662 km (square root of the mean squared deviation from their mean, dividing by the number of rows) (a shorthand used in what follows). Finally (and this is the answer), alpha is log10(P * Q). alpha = 0.99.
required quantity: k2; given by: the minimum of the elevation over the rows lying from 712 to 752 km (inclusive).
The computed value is 25.04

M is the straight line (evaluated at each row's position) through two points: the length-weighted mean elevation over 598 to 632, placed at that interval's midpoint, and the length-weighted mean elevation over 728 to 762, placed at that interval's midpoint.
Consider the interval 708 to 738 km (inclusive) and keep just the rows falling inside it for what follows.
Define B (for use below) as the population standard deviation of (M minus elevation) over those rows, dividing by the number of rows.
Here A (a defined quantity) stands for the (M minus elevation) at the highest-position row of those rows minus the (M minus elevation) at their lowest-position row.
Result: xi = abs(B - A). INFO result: 2.1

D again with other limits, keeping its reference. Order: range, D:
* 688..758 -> 730.0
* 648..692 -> 650.0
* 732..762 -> 760.0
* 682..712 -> 710.0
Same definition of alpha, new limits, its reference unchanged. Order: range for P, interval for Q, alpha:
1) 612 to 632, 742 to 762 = 0.92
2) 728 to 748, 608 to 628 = 0.87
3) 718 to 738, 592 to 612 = -0.77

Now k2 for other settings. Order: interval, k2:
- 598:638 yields 29.93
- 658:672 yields 29.85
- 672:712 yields 25.05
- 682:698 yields 28.09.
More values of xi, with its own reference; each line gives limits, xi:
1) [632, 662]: 0.9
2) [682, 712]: 2.6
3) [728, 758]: 1.1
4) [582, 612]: 1.2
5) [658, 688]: 1.1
